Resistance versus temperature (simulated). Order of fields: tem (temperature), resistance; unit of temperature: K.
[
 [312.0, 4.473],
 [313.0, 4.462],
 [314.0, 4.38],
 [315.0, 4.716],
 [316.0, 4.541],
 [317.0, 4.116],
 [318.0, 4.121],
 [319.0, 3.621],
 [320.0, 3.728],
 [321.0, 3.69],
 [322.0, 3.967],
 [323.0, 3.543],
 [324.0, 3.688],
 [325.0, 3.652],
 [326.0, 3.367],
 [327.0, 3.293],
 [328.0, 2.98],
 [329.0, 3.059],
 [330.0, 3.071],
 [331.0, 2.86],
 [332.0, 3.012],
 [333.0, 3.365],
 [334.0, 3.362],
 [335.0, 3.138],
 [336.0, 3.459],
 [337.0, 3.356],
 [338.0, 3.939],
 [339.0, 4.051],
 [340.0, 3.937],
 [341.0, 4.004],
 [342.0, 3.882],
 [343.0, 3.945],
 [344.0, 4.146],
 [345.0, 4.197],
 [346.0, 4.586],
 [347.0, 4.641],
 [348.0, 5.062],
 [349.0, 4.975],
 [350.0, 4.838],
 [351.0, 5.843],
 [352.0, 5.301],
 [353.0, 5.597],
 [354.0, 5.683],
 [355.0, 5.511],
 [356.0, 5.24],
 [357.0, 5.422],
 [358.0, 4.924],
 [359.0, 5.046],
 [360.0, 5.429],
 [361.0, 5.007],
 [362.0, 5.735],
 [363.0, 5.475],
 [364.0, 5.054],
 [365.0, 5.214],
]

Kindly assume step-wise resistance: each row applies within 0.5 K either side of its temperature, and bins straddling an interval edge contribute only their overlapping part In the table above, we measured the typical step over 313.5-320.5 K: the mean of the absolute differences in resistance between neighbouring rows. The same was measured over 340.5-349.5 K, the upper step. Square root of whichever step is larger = 0.51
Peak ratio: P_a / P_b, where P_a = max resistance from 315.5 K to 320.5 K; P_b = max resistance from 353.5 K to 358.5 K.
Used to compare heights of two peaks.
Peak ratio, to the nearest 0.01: 0.80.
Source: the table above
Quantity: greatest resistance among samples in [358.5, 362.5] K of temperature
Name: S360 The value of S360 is 5.735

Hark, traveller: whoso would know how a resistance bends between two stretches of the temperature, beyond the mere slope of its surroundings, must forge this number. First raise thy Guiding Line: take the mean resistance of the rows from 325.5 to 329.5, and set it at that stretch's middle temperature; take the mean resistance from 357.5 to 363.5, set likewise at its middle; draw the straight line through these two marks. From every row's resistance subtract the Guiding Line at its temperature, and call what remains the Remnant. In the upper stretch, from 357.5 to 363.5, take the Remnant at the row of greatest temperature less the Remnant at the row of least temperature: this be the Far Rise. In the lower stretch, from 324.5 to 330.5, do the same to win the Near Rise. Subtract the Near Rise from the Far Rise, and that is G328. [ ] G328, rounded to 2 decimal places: 1.13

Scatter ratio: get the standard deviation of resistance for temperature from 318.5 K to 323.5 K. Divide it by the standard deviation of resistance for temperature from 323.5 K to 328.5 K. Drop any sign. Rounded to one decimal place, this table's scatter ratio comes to 0.6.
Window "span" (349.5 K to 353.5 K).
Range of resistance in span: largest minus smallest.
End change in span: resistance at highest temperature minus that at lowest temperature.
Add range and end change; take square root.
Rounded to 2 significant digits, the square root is 1.3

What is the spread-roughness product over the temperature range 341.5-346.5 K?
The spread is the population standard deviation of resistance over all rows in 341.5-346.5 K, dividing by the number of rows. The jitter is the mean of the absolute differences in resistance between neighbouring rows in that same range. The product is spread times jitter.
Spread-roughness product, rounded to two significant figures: 0.044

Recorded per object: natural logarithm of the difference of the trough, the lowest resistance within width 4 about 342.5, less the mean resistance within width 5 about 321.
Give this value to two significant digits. -1.8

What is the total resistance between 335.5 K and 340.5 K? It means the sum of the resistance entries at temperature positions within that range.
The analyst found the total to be 19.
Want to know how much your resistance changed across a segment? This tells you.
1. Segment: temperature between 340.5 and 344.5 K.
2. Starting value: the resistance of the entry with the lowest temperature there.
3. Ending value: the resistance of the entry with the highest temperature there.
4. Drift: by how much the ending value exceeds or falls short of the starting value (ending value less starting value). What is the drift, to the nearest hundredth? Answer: 0.14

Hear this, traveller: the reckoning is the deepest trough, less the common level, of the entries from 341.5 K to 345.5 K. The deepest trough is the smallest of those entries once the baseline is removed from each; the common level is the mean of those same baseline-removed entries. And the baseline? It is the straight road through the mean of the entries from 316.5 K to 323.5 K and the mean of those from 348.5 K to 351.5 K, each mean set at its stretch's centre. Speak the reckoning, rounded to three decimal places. -0.091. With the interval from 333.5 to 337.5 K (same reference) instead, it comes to -0.168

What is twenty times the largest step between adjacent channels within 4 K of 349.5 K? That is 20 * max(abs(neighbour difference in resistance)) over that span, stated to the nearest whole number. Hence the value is 20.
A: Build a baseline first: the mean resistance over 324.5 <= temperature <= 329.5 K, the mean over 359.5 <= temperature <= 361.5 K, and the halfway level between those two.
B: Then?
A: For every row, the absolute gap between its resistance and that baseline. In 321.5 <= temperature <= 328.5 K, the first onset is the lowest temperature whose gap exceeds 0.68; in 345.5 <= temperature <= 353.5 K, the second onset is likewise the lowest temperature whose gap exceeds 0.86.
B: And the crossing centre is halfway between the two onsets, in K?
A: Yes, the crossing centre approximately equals 337.0 K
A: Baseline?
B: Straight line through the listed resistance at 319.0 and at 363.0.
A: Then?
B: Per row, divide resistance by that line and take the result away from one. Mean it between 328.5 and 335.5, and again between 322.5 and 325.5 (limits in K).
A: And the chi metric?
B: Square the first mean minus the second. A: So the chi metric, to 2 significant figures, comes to 0.039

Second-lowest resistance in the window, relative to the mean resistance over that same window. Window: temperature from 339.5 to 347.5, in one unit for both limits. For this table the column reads 0.945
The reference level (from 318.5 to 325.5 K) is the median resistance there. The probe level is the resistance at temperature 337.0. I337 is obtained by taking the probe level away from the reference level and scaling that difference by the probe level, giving 0.10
